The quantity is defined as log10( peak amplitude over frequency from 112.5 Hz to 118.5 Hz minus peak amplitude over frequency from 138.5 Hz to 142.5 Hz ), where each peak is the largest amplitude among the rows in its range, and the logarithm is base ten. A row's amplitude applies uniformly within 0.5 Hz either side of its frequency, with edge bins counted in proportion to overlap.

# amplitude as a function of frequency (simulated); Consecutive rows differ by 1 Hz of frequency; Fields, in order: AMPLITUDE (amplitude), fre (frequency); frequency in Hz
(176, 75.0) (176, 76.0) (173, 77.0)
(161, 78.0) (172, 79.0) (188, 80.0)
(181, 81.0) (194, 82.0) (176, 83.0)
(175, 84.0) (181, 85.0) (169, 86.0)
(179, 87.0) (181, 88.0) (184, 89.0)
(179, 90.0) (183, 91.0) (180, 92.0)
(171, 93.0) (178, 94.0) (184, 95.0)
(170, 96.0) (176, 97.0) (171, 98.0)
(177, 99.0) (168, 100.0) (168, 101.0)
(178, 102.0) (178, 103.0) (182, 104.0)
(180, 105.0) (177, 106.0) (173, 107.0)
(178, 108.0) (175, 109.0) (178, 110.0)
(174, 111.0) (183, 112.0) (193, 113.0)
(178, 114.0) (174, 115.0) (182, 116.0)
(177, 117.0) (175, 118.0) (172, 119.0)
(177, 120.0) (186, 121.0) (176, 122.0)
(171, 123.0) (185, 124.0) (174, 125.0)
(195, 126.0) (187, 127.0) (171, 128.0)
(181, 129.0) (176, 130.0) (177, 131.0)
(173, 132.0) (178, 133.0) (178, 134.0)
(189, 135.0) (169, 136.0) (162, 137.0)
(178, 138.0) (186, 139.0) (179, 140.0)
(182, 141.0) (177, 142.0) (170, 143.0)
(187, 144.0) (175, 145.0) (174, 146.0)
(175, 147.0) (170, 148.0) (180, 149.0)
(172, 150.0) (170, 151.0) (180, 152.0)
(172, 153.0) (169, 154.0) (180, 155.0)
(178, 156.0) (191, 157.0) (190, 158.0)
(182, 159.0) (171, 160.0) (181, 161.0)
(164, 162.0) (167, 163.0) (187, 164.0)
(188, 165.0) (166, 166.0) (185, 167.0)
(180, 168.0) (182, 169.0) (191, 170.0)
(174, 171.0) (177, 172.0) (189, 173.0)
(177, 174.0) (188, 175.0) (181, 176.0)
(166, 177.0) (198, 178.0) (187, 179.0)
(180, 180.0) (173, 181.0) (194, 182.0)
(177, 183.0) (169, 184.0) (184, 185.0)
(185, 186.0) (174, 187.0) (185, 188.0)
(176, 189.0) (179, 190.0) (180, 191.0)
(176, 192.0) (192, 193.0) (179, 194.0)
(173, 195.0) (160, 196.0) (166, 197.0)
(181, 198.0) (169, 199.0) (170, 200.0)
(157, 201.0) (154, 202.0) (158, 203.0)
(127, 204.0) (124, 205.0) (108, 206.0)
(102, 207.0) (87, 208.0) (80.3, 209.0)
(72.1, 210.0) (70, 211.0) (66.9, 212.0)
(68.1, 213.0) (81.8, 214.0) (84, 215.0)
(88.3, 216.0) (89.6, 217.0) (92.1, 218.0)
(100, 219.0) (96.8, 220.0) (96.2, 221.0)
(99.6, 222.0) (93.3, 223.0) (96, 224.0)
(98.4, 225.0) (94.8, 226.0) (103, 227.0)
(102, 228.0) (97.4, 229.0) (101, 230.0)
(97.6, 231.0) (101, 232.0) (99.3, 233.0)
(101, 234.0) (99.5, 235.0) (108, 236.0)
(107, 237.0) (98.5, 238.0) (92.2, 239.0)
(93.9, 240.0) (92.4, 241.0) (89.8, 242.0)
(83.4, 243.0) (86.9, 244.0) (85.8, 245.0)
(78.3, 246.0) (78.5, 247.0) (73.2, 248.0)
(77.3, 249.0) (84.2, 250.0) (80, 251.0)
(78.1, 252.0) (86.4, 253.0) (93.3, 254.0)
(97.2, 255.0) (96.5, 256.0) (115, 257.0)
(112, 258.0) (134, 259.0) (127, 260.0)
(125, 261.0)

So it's 0.85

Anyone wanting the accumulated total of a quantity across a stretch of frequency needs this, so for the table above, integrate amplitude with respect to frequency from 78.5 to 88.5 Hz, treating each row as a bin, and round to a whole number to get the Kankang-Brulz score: 1796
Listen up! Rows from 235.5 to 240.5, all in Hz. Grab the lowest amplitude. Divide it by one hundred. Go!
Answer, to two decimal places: 0.92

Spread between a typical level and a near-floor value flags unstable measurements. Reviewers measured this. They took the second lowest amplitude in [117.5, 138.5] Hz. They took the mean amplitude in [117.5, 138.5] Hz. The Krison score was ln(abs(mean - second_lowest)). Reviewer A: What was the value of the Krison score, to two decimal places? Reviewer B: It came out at 2.15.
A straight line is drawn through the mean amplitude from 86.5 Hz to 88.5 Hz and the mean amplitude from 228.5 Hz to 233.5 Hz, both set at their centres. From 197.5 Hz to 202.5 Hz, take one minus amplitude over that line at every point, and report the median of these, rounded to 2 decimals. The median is -0.44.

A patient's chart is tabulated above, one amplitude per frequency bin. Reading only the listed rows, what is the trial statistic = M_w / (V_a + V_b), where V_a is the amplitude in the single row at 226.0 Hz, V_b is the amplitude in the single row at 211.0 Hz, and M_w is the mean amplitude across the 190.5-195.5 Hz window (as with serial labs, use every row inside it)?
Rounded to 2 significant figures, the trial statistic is 1.1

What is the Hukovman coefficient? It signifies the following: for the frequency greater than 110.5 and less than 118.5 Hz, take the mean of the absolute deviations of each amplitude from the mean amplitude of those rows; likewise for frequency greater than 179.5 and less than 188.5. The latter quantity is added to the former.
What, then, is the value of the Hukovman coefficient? 11.0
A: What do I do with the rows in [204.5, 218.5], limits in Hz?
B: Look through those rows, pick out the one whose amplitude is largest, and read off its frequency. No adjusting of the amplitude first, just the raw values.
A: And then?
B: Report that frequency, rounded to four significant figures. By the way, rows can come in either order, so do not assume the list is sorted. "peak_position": 205.0 Hz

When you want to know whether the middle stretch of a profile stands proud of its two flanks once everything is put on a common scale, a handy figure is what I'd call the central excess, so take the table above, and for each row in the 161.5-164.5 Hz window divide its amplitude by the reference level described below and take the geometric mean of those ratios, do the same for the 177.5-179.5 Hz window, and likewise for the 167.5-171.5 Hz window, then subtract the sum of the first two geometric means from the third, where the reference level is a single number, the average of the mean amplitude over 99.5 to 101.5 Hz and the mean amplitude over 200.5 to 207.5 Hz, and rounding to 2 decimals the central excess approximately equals -1.22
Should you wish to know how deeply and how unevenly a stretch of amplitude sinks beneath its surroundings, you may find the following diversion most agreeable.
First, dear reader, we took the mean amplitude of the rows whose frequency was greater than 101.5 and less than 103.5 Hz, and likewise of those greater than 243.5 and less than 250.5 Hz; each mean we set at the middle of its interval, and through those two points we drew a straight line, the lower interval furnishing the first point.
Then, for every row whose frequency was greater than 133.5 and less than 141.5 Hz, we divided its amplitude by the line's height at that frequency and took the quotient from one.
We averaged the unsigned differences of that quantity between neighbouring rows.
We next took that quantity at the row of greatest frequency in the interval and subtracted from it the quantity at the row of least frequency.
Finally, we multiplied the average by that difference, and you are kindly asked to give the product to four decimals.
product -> -0.0041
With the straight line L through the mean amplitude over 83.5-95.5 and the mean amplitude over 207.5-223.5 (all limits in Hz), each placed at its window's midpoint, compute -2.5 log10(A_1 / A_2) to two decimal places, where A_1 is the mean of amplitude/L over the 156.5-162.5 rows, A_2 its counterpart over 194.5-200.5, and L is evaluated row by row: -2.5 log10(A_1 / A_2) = 0.21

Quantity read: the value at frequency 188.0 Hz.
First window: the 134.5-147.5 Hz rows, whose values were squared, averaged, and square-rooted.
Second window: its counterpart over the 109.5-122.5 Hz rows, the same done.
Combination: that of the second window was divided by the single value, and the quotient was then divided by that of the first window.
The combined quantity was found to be 0.0055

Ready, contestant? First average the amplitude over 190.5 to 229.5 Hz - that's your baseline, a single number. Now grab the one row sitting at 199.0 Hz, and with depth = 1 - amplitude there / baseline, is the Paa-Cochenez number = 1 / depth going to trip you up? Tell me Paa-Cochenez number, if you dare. -2.4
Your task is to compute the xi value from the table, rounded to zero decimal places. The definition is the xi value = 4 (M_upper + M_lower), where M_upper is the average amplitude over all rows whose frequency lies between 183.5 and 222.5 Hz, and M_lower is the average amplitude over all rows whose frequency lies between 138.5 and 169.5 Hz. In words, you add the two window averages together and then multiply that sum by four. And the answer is 1244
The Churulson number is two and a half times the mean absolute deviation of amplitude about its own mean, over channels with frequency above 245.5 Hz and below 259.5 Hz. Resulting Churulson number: 35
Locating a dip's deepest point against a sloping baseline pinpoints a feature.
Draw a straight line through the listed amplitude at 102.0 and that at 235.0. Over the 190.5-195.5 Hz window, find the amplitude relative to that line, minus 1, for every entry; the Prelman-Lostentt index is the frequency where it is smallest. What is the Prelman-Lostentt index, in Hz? 195.0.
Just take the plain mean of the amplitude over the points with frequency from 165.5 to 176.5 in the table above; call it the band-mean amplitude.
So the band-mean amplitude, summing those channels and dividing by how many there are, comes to 181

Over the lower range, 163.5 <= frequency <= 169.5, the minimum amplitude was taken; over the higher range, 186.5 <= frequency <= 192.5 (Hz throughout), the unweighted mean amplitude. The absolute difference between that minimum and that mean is 12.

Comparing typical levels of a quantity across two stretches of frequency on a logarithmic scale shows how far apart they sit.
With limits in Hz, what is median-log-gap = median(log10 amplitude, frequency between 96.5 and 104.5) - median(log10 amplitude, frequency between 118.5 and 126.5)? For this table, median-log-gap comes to 0.00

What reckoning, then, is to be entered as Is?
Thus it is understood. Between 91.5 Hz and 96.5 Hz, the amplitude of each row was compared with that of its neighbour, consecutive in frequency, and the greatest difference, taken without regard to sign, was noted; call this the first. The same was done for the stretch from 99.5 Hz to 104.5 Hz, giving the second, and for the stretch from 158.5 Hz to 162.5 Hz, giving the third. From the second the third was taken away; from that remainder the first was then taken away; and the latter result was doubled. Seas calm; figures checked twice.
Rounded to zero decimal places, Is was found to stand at -42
